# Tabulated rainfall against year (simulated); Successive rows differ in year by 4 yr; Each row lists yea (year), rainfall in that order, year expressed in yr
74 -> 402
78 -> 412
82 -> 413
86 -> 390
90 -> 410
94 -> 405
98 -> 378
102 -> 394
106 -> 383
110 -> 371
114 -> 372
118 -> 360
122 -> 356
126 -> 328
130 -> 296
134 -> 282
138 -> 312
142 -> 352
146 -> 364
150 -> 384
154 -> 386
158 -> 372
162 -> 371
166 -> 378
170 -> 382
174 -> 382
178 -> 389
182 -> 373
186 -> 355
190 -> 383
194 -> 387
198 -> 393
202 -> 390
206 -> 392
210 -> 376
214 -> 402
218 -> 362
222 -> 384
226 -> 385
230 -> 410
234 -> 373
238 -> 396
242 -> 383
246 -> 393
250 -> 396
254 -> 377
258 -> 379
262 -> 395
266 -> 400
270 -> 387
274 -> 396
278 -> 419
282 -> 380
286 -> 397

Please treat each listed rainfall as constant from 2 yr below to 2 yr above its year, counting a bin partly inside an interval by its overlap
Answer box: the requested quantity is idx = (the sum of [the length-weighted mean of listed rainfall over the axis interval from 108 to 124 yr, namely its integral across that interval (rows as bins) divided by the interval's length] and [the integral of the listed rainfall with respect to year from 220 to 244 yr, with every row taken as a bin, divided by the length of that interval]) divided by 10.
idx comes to 75.3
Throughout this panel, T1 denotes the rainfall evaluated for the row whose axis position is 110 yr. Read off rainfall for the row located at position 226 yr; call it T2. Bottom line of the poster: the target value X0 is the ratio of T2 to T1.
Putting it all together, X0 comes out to 1.04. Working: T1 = 371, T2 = 385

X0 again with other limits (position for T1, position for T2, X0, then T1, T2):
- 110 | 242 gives 1.03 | 371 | 383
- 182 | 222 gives 1.03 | 373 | 384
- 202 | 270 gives 0.99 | 390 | 387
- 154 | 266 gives 1.04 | 386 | 400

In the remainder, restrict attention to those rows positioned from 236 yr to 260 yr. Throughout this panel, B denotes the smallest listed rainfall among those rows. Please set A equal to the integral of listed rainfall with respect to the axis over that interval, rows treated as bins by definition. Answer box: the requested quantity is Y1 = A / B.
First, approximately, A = 9296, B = 377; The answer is 24.7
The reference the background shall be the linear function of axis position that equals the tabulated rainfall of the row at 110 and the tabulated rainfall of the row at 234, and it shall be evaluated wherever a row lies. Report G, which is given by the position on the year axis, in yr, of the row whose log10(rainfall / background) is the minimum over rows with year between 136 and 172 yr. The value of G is 138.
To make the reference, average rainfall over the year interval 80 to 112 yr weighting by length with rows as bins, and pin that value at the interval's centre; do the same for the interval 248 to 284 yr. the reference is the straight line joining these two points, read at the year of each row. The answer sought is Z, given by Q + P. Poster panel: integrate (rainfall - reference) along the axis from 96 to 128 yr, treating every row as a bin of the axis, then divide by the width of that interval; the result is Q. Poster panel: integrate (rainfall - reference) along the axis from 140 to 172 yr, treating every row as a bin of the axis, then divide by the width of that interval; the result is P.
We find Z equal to -44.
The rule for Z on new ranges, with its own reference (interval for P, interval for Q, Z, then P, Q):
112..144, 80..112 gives -61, -61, 0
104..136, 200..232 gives -54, -49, -5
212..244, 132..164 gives -45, -5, -40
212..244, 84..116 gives -11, -5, -5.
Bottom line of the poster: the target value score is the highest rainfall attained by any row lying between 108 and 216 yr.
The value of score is 402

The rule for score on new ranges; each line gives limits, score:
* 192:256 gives 410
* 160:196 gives 389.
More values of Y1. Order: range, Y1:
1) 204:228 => 25.4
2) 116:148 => 37.6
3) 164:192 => 29.8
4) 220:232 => 12.3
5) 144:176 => 33.2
